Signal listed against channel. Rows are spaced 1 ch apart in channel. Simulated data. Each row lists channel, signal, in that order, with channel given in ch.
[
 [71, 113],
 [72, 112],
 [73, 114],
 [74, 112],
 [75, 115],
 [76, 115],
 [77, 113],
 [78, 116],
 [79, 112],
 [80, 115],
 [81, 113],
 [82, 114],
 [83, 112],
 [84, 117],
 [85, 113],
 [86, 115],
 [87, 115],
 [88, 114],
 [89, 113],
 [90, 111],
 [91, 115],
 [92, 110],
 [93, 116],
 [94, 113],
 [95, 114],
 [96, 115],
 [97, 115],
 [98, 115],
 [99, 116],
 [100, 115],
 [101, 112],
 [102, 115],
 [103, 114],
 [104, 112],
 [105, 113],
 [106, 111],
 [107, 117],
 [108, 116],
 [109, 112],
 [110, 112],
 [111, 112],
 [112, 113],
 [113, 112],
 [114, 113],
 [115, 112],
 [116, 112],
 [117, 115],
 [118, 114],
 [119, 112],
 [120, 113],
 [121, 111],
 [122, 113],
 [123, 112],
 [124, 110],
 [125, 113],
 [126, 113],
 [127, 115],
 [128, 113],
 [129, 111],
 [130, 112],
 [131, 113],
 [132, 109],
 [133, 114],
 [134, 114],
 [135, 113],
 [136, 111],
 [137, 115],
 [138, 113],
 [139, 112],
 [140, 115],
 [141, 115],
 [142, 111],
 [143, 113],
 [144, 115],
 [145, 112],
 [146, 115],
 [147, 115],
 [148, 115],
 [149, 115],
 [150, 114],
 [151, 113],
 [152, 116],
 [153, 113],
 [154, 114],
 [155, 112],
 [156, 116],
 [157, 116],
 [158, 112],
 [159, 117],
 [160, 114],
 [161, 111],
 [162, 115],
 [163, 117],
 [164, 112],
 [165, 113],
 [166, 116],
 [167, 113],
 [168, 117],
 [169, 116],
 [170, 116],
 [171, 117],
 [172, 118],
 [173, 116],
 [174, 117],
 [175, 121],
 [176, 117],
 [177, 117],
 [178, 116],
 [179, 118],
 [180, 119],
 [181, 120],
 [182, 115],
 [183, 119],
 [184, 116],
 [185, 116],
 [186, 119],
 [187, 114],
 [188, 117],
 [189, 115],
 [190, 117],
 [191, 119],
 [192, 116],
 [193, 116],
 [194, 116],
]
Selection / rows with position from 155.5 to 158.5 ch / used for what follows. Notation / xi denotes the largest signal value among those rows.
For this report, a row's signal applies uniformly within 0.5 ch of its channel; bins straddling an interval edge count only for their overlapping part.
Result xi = 116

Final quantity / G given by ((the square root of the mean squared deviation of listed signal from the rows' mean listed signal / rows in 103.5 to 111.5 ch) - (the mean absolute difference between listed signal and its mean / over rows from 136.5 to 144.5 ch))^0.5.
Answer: 0.8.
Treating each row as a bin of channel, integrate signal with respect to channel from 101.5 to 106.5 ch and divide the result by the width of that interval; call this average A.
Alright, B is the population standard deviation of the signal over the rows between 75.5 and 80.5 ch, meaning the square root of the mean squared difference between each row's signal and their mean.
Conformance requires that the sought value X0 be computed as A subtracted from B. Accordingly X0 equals -112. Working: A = 113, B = 1.47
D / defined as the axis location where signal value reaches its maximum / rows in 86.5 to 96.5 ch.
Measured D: 93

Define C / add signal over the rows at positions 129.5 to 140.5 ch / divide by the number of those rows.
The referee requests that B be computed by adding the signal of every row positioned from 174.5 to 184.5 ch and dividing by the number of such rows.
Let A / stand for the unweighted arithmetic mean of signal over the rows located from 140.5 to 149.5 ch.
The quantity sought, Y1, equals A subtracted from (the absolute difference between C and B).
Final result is -109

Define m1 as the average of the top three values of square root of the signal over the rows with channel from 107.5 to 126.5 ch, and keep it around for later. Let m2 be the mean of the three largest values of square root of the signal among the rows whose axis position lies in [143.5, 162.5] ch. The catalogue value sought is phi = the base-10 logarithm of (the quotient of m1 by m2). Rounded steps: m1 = 10.7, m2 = 10.8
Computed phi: -0.0025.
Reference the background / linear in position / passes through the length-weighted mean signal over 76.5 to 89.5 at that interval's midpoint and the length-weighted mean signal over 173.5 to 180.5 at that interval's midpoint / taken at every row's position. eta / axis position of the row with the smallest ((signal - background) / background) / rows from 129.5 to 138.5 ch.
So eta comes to 132 ch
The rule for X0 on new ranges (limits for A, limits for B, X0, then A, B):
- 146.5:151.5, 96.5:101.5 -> -113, 114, 1.36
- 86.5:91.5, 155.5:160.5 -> -112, 114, 1.79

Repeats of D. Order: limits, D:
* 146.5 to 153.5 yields 152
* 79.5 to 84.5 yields 84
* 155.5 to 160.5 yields 159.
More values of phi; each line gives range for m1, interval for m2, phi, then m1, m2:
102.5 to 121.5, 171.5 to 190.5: -0.0074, 10.8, 11.0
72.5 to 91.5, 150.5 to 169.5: -0.0019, 10.8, 10.8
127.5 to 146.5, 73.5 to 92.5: -0.0019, 10.7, 10.8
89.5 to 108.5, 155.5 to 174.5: -0.0019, 10.8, 10.8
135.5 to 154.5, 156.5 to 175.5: -0.0062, 10.7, 10.9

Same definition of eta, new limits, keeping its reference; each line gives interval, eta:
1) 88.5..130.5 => 124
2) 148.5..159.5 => 158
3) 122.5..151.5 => 132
